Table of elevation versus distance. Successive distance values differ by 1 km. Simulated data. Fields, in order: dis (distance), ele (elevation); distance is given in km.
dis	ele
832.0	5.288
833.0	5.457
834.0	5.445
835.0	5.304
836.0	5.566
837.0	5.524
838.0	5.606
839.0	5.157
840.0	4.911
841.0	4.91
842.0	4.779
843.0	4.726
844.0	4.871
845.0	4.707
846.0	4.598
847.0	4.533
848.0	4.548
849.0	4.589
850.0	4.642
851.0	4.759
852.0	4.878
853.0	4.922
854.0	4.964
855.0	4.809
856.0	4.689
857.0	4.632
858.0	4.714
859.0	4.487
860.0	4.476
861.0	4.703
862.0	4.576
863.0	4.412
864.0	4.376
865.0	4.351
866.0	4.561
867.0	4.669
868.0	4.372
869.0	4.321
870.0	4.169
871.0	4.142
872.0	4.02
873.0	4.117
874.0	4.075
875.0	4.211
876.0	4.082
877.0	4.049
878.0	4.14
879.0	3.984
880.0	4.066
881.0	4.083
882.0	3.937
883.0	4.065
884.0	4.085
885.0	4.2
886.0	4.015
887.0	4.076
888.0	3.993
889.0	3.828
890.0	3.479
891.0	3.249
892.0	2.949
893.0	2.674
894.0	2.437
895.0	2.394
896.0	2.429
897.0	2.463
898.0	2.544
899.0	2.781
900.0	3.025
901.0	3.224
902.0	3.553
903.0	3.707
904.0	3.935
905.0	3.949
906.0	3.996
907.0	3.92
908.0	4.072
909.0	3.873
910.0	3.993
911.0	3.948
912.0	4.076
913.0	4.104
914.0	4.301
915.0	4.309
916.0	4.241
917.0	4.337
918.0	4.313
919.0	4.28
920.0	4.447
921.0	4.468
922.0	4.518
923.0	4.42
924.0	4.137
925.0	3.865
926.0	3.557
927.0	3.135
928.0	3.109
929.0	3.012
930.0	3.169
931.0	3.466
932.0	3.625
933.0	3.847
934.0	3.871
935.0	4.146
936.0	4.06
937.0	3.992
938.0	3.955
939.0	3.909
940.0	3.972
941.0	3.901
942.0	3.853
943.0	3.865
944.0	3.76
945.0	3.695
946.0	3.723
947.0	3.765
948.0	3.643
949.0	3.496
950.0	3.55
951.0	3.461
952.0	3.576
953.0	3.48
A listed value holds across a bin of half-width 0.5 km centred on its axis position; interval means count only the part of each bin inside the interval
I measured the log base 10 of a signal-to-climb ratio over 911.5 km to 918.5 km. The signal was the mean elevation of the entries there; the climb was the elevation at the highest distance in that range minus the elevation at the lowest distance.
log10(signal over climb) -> 1.25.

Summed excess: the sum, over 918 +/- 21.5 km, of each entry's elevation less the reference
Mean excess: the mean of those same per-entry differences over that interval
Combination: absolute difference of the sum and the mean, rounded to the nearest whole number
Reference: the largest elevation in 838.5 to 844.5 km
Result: 57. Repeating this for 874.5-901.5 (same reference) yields 43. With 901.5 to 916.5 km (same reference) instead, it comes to 16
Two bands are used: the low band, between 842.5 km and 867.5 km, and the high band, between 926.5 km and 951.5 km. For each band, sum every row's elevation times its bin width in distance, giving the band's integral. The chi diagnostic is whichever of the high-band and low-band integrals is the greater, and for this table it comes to 116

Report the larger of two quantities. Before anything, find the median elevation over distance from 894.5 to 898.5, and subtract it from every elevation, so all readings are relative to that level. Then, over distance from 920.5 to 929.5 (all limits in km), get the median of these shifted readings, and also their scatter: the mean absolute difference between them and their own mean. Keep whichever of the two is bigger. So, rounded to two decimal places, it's 1.42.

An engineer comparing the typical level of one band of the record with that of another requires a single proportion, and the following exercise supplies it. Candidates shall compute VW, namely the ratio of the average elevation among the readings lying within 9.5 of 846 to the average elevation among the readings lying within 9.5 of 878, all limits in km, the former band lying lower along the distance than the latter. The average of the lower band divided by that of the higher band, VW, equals 1.19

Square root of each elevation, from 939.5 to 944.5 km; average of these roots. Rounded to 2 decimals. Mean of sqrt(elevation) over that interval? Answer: 1.97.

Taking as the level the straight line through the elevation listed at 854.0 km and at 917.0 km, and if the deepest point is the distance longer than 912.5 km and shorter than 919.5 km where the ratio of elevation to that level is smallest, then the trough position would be 913.0 km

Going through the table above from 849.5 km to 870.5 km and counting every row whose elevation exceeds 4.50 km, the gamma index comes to 13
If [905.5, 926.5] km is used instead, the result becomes 1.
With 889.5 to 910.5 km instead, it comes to 0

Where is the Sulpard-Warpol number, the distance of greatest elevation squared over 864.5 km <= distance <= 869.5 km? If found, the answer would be 867.0 km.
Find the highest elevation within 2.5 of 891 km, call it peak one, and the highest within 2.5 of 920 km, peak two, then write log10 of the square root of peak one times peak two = 0.62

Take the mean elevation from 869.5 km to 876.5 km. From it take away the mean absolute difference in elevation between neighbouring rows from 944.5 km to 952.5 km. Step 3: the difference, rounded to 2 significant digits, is 4.0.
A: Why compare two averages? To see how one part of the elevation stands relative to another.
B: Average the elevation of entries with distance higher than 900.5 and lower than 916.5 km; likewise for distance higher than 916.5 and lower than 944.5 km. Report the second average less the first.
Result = -0.1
